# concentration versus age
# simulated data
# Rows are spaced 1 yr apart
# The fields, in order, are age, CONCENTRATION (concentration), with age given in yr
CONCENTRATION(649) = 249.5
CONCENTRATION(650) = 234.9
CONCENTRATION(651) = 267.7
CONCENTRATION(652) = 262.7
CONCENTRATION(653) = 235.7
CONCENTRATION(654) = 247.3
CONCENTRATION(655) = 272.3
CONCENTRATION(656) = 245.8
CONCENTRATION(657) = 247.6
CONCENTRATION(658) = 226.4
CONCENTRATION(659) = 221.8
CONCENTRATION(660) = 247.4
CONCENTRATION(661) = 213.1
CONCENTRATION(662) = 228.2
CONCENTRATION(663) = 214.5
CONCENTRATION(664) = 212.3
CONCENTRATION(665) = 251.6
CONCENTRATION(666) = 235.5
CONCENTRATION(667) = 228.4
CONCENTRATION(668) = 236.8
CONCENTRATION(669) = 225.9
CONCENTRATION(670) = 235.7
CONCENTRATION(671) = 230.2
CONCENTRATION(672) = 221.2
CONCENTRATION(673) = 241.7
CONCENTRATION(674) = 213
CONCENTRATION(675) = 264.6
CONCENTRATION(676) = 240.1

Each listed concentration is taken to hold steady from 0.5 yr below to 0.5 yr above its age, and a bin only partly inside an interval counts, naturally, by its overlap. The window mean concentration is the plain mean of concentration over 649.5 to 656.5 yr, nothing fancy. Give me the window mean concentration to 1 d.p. 252.3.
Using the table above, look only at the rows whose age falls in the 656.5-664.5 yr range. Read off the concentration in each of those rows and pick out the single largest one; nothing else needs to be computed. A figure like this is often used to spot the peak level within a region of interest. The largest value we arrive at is 247.6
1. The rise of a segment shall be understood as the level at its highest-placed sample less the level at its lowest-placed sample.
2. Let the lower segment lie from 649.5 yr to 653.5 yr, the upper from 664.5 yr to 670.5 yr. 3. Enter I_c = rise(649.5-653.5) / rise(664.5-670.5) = -0.1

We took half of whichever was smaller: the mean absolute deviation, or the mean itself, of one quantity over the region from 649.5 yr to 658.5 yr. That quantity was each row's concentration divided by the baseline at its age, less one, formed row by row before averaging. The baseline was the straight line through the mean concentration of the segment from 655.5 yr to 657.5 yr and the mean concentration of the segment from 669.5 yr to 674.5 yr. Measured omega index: -0.001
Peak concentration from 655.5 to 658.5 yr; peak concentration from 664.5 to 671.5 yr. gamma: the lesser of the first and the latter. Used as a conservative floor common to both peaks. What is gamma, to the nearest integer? 248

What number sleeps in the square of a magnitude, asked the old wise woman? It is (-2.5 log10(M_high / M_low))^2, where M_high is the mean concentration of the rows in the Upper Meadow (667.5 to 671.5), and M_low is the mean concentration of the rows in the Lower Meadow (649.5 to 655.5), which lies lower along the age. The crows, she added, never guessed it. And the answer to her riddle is 0.0091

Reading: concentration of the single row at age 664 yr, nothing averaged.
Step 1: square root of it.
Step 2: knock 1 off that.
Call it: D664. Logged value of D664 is 13.6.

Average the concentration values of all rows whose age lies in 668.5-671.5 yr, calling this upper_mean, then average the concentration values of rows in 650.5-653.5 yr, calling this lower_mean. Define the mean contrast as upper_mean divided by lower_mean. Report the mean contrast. 0.903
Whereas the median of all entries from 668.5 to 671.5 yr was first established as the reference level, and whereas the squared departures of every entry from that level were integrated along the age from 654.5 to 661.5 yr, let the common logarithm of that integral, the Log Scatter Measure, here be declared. 3.5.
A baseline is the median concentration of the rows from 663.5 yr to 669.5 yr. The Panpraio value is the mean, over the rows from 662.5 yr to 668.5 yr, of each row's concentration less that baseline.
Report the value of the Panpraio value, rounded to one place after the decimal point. -2.1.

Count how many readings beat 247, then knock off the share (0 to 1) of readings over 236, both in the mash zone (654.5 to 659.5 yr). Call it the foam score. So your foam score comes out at 1.4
